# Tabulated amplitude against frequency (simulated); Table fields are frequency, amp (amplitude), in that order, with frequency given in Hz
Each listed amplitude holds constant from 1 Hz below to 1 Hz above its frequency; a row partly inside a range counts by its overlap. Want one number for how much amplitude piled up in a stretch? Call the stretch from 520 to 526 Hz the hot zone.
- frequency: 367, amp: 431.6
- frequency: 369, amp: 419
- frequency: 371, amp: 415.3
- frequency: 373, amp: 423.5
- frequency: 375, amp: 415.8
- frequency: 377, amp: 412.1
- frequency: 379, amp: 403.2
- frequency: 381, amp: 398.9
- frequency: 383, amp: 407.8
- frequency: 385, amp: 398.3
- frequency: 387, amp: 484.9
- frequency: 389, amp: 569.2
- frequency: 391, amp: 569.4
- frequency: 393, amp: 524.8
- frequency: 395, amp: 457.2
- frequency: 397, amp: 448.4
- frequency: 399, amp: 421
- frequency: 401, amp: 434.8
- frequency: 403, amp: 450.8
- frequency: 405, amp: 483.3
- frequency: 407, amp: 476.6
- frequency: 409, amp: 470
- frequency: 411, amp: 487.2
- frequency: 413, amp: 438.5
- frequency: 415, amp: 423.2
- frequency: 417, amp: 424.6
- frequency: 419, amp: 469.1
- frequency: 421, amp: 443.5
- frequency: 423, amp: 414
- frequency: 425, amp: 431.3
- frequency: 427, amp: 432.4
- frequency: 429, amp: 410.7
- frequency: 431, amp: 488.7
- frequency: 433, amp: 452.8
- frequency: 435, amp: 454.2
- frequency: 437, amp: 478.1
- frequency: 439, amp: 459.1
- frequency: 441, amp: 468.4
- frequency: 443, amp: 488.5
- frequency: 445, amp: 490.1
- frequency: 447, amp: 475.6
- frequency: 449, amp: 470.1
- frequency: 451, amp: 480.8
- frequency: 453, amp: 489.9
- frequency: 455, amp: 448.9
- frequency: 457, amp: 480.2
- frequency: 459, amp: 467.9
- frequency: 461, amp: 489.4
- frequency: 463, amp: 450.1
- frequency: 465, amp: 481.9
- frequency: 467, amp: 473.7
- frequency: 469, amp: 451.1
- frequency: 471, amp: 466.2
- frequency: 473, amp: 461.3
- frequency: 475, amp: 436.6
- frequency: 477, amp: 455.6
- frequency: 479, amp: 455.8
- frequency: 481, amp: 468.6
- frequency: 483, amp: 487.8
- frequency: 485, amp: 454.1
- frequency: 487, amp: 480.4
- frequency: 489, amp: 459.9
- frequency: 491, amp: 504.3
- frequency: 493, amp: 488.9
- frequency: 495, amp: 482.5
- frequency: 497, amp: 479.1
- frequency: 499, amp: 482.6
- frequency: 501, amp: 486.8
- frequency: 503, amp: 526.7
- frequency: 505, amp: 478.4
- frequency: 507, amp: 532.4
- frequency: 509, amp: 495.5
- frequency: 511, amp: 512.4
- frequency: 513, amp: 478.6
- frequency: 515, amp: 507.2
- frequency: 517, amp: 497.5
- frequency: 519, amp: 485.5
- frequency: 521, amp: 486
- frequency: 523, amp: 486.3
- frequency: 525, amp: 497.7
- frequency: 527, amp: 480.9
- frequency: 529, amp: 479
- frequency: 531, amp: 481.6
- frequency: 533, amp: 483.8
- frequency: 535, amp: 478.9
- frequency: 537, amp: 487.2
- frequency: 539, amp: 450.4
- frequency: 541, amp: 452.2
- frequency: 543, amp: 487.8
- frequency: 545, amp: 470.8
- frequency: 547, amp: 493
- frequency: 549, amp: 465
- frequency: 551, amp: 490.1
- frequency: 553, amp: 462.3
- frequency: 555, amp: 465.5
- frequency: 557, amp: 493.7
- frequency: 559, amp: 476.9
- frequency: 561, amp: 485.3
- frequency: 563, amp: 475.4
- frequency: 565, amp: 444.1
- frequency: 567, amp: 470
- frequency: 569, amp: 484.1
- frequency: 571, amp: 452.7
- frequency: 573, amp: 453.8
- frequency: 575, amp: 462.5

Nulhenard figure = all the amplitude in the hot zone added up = 1470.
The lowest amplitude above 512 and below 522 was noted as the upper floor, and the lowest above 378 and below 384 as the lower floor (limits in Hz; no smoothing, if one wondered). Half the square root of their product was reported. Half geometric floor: 218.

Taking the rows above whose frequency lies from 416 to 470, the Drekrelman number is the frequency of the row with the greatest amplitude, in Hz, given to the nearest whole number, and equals 445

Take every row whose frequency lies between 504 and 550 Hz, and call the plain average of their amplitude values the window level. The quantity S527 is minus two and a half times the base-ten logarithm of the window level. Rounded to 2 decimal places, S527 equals -6.72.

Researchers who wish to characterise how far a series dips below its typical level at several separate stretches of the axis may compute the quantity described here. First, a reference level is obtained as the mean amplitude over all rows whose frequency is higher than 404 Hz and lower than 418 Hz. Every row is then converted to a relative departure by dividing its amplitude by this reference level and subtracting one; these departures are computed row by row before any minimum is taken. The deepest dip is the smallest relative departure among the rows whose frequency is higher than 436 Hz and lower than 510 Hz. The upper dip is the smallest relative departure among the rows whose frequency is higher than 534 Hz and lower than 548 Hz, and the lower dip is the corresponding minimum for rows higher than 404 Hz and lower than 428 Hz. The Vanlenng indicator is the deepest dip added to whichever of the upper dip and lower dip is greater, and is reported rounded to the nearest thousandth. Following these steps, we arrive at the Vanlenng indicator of -0.062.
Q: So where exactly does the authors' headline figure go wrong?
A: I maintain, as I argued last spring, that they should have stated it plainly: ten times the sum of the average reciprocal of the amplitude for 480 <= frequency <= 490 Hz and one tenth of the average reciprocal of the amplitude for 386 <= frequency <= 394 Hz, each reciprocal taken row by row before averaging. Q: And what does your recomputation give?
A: 0.0232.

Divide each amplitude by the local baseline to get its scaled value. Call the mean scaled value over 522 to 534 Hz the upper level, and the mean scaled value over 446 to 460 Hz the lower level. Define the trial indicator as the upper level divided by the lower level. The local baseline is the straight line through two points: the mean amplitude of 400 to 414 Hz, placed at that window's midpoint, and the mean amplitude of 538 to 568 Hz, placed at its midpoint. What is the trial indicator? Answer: 1.01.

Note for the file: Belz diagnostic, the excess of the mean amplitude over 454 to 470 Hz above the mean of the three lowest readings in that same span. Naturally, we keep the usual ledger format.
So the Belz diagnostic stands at 17.9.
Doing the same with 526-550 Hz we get 20.0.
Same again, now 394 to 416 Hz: 27.4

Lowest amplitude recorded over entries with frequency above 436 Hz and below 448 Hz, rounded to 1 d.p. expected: 459.1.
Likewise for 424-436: 410.7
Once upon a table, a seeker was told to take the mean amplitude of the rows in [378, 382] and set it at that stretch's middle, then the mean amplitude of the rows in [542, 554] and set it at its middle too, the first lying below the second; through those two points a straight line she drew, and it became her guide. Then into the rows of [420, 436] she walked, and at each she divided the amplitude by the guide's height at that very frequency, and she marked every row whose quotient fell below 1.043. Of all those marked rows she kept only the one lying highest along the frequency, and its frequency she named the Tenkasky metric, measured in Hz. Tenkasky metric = 429 Hz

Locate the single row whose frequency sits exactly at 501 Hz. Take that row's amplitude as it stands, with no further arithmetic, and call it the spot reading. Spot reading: 486.8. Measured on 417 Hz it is 424.6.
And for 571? 452.7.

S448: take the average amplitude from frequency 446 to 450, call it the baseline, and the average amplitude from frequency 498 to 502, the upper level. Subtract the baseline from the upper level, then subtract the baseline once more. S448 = -461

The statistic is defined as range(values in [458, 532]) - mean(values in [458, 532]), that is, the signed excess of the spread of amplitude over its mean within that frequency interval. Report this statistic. -385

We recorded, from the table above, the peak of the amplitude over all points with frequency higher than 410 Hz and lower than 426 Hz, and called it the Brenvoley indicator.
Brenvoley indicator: 487.2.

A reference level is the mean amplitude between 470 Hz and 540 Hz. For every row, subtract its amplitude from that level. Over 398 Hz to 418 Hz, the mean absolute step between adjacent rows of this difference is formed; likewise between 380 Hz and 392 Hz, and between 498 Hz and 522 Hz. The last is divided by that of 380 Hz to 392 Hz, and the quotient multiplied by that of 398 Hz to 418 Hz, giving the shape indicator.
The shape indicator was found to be 12.0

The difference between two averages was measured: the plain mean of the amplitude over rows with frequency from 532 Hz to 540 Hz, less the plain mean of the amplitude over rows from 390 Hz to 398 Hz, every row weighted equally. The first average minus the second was -25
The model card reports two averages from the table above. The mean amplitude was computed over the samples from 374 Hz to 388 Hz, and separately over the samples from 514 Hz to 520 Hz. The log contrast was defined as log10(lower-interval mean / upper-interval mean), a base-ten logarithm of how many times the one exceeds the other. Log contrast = -0.076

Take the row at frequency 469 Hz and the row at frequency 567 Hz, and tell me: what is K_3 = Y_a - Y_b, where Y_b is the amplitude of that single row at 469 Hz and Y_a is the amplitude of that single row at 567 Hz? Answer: 19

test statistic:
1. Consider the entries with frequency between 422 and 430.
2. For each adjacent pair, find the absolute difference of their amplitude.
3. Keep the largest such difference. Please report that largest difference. 22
